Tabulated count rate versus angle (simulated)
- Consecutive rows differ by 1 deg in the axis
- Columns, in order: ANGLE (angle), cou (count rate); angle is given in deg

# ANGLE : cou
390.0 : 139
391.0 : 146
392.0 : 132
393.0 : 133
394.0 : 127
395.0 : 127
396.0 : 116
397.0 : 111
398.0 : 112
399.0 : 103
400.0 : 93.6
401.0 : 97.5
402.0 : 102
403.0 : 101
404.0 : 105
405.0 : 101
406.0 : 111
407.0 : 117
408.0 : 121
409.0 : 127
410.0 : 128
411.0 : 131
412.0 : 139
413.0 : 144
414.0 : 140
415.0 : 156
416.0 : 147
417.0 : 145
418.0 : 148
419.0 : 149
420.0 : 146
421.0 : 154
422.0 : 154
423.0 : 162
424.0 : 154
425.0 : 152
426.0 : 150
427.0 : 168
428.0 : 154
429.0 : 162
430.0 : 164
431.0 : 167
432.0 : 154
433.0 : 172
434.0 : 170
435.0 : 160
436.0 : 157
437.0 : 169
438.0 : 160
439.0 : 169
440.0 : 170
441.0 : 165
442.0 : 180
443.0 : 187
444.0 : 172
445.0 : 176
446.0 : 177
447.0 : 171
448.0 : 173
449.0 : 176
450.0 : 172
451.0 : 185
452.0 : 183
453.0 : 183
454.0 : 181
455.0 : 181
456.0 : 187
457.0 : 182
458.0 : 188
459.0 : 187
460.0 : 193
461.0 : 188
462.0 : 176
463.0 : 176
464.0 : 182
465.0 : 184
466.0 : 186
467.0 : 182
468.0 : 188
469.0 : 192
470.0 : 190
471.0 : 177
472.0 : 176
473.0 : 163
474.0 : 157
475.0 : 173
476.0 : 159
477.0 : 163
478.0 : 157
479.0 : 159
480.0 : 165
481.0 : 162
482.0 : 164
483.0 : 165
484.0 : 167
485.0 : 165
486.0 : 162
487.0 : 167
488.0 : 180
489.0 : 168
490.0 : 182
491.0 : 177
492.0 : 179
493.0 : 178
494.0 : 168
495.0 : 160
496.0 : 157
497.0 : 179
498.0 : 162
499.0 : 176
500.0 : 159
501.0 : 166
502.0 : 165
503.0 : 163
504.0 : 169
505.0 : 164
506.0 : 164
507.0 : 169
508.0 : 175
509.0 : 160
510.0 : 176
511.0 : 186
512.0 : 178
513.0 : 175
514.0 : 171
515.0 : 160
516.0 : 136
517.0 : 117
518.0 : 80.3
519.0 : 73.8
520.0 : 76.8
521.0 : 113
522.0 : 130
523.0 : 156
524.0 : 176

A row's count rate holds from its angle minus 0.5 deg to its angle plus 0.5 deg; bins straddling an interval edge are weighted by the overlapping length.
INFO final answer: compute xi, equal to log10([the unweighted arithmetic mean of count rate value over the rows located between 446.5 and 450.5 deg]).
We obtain 2.24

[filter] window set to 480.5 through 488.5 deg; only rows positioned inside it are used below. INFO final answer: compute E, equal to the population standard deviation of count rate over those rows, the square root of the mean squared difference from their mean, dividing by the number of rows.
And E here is 5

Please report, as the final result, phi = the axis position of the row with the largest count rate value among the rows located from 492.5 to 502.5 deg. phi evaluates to 497.0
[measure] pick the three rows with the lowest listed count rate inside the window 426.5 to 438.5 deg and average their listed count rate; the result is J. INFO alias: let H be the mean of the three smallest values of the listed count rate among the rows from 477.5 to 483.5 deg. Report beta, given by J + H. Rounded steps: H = 159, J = 155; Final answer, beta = 314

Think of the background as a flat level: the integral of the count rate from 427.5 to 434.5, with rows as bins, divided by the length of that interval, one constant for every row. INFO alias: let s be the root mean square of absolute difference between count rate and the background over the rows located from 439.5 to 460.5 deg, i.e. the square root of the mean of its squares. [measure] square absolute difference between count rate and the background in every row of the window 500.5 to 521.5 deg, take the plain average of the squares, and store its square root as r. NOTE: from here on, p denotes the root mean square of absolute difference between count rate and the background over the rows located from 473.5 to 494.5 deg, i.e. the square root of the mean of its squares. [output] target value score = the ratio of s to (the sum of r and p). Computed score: 0.4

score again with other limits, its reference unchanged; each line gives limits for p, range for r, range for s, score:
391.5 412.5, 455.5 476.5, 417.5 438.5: 0.1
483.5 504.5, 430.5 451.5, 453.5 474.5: 1.0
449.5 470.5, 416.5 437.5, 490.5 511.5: 0.3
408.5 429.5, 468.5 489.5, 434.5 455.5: 0.5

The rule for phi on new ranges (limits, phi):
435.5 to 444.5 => 443.0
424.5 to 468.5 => 460.0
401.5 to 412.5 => 412.0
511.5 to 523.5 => 512.0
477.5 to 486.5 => 484.0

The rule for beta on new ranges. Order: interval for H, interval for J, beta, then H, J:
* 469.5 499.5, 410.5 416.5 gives 294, 157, 137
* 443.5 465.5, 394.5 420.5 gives 269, 172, 97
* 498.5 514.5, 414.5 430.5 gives 307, 161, 146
